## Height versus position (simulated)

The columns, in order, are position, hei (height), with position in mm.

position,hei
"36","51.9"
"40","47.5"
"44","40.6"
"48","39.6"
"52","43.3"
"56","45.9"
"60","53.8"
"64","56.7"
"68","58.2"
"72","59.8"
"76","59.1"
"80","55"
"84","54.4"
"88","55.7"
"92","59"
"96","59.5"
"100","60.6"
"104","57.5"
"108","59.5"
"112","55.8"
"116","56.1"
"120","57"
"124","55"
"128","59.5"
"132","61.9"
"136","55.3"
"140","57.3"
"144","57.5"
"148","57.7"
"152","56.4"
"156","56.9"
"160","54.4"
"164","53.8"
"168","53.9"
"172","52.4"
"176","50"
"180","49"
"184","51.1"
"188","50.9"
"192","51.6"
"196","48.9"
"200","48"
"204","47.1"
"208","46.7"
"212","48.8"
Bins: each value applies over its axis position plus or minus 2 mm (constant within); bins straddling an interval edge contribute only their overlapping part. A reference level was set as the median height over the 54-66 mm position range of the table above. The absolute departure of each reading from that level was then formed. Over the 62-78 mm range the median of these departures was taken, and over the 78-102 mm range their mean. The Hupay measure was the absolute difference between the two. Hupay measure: 1.3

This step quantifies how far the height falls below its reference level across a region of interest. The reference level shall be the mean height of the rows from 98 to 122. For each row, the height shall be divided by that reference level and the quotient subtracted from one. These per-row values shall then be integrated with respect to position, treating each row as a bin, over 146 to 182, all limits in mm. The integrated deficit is 2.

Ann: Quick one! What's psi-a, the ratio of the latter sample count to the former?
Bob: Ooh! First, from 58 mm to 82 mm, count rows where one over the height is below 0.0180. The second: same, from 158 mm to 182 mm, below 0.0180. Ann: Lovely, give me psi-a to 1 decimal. 0.0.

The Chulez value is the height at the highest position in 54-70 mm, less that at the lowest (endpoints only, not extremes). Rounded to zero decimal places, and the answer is 12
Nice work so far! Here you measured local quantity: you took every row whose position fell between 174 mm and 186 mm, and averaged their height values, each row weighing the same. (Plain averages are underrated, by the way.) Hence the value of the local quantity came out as 50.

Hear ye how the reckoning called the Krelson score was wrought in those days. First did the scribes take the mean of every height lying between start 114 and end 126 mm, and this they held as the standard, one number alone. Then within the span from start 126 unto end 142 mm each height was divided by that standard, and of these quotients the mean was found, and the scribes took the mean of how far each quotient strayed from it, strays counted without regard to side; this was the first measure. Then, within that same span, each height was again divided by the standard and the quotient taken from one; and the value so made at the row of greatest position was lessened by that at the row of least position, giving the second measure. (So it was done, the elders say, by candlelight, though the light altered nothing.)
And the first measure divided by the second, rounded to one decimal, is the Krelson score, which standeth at 1.0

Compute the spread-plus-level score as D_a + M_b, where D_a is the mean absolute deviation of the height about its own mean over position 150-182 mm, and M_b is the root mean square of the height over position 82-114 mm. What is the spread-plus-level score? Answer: 60.0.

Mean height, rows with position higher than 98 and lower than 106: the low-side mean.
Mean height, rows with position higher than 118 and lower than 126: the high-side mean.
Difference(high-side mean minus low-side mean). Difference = -3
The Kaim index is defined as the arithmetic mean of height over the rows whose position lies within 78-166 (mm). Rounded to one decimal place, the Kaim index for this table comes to 57.1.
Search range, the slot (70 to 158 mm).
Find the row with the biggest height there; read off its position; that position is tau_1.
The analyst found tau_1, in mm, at 132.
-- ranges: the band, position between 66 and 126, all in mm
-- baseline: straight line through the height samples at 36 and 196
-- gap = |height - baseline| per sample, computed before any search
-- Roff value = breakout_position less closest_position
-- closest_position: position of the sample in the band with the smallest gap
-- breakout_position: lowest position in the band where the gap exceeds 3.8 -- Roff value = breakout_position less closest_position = -16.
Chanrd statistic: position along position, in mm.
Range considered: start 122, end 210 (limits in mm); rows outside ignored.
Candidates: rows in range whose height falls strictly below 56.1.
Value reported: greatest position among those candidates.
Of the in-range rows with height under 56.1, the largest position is 208 mm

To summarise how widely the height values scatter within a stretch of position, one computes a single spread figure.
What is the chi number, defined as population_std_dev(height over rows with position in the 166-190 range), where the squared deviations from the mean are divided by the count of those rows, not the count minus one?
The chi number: 1.6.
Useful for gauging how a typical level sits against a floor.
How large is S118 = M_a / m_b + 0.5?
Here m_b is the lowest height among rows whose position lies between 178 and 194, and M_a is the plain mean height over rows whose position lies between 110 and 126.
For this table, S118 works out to 1.64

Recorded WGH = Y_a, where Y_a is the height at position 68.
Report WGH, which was 58.2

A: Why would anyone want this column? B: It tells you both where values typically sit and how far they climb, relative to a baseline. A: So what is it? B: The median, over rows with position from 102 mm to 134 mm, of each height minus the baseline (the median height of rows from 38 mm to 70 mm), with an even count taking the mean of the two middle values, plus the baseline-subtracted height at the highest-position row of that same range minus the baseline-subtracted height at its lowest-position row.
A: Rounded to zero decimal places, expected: 15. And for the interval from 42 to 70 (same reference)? 17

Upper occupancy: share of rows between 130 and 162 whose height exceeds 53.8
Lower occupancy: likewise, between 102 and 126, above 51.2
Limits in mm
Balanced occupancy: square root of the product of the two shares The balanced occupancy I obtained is 1.00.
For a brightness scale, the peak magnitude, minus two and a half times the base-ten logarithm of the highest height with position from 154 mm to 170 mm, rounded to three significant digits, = -4.39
